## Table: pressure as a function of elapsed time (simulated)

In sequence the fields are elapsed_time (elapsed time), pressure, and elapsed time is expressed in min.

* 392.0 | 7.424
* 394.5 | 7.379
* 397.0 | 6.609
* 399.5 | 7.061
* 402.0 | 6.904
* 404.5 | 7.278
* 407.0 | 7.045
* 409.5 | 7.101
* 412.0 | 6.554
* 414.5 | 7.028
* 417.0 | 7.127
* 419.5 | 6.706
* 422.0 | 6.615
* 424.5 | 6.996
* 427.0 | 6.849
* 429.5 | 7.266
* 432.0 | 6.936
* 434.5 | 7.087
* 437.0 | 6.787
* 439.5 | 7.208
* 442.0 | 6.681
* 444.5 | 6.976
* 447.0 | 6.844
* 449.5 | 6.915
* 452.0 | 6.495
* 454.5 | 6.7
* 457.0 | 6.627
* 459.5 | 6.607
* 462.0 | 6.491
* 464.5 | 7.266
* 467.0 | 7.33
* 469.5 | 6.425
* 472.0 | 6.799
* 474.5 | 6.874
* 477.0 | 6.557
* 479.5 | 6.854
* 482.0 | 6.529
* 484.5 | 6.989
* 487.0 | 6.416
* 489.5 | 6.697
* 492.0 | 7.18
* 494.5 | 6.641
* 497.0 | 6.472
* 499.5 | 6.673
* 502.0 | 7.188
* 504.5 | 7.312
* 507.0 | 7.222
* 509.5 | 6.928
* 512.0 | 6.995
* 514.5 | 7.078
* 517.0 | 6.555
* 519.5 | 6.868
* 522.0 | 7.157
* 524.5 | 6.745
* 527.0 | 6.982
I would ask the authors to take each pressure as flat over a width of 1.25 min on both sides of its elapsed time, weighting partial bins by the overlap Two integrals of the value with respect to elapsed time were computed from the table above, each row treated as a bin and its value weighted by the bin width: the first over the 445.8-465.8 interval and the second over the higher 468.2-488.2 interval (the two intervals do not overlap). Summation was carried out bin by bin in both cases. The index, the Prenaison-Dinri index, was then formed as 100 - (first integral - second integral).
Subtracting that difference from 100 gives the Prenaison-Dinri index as 99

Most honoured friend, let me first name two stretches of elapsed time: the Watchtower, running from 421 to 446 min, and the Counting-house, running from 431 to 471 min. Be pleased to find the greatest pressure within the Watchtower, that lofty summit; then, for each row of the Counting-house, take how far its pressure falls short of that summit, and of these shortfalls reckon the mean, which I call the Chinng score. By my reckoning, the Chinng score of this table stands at 0.43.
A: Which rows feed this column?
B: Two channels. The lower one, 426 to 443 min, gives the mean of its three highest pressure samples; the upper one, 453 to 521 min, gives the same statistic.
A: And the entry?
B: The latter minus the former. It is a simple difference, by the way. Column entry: 0.116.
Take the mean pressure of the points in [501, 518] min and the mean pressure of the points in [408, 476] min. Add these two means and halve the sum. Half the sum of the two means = 6.95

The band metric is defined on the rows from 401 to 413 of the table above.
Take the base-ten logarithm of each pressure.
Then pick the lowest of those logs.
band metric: 0.817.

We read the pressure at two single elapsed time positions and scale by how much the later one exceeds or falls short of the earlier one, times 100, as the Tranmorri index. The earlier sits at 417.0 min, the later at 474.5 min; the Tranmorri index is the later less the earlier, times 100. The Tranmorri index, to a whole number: -25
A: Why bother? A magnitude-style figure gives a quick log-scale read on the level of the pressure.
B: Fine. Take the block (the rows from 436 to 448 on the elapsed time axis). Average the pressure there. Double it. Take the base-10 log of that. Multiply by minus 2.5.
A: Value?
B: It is -2.85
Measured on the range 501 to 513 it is -2.89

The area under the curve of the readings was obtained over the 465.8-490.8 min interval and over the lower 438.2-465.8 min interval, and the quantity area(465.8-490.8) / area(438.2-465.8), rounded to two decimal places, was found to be 0.90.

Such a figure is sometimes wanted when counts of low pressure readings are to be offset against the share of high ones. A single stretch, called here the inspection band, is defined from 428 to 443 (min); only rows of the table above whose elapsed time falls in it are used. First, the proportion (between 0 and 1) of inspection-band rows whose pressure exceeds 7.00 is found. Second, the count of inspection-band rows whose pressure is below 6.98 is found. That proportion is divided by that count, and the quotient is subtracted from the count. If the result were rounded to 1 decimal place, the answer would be 2.8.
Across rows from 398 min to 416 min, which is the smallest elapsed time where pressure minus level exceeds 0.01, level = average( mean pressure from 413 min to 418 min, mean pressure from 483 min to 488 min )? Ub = 399.5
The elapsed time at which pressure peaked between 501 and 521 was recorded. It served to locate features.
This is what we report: 504.5 min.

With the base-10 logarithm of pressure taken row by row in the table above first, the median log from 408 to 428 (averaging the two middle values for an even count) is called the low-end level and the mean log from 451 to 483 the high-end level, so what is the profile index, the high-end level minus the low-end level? -0.012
